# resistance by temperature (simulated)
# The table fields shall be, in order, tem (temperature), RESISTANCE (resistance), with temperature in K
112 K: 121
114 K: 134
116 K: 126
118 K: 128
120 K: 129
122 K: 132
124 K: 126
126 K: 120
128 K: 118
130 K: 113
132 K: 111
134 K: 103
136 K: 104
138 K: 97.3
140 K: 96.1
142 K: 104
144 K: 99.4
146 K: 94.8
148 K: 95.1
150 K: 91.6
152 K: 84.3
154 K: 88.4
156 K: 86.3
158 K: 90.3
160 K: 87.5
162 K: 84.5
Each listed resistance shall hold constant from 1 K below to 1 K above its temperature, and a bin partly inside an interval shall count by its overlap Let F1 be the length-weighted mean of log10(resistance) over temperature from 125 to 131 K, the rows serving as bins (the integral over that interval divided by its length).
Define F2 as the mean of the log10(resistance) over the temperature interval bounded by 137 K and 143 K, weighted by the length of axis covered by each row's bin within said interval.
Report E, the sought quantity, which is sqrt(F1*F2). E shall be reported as 2.03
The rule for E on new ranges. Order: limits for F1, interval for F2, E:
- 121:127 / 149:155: 2.02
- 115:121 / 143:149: 2.04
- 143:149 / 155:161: 1.96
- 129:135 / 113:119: 2.07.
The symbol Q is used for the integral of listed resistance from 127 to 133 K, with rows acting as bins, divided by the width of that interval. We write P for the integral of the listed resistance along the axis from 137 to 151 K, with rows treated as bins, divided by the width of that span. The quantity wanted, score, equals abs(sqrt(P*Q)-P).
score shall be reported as 8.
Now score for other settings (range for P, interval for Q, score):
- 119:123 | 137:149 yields 18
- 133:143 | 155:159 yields 6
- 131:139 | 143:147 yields 3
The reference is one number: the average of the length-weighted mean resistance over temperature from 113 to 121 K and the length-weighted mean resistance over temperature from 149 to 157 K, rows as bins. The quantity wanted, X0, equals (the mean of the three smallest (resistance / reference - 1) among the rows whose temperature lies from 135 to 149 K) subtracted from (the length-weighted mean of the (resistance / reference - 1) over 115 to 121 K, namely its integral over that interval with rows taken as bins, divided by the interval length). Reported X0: 0.30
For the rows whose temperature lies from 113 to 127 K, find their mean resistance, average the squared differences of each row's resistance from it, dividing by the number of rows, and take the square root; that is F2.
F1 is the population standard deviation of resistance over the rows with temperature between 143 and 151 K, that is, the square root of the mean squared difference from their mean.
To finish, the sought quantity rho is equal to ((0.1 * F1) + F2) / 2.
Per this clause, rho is 2.3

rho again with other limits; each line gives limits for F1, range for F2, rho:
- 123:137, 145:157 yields 2.4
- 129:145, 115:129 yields 2.6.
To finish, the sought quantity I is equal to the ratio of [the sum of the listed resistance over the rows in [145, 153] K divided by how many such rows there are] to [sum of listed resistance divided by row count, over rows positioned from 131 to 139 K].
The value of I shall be 0.88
